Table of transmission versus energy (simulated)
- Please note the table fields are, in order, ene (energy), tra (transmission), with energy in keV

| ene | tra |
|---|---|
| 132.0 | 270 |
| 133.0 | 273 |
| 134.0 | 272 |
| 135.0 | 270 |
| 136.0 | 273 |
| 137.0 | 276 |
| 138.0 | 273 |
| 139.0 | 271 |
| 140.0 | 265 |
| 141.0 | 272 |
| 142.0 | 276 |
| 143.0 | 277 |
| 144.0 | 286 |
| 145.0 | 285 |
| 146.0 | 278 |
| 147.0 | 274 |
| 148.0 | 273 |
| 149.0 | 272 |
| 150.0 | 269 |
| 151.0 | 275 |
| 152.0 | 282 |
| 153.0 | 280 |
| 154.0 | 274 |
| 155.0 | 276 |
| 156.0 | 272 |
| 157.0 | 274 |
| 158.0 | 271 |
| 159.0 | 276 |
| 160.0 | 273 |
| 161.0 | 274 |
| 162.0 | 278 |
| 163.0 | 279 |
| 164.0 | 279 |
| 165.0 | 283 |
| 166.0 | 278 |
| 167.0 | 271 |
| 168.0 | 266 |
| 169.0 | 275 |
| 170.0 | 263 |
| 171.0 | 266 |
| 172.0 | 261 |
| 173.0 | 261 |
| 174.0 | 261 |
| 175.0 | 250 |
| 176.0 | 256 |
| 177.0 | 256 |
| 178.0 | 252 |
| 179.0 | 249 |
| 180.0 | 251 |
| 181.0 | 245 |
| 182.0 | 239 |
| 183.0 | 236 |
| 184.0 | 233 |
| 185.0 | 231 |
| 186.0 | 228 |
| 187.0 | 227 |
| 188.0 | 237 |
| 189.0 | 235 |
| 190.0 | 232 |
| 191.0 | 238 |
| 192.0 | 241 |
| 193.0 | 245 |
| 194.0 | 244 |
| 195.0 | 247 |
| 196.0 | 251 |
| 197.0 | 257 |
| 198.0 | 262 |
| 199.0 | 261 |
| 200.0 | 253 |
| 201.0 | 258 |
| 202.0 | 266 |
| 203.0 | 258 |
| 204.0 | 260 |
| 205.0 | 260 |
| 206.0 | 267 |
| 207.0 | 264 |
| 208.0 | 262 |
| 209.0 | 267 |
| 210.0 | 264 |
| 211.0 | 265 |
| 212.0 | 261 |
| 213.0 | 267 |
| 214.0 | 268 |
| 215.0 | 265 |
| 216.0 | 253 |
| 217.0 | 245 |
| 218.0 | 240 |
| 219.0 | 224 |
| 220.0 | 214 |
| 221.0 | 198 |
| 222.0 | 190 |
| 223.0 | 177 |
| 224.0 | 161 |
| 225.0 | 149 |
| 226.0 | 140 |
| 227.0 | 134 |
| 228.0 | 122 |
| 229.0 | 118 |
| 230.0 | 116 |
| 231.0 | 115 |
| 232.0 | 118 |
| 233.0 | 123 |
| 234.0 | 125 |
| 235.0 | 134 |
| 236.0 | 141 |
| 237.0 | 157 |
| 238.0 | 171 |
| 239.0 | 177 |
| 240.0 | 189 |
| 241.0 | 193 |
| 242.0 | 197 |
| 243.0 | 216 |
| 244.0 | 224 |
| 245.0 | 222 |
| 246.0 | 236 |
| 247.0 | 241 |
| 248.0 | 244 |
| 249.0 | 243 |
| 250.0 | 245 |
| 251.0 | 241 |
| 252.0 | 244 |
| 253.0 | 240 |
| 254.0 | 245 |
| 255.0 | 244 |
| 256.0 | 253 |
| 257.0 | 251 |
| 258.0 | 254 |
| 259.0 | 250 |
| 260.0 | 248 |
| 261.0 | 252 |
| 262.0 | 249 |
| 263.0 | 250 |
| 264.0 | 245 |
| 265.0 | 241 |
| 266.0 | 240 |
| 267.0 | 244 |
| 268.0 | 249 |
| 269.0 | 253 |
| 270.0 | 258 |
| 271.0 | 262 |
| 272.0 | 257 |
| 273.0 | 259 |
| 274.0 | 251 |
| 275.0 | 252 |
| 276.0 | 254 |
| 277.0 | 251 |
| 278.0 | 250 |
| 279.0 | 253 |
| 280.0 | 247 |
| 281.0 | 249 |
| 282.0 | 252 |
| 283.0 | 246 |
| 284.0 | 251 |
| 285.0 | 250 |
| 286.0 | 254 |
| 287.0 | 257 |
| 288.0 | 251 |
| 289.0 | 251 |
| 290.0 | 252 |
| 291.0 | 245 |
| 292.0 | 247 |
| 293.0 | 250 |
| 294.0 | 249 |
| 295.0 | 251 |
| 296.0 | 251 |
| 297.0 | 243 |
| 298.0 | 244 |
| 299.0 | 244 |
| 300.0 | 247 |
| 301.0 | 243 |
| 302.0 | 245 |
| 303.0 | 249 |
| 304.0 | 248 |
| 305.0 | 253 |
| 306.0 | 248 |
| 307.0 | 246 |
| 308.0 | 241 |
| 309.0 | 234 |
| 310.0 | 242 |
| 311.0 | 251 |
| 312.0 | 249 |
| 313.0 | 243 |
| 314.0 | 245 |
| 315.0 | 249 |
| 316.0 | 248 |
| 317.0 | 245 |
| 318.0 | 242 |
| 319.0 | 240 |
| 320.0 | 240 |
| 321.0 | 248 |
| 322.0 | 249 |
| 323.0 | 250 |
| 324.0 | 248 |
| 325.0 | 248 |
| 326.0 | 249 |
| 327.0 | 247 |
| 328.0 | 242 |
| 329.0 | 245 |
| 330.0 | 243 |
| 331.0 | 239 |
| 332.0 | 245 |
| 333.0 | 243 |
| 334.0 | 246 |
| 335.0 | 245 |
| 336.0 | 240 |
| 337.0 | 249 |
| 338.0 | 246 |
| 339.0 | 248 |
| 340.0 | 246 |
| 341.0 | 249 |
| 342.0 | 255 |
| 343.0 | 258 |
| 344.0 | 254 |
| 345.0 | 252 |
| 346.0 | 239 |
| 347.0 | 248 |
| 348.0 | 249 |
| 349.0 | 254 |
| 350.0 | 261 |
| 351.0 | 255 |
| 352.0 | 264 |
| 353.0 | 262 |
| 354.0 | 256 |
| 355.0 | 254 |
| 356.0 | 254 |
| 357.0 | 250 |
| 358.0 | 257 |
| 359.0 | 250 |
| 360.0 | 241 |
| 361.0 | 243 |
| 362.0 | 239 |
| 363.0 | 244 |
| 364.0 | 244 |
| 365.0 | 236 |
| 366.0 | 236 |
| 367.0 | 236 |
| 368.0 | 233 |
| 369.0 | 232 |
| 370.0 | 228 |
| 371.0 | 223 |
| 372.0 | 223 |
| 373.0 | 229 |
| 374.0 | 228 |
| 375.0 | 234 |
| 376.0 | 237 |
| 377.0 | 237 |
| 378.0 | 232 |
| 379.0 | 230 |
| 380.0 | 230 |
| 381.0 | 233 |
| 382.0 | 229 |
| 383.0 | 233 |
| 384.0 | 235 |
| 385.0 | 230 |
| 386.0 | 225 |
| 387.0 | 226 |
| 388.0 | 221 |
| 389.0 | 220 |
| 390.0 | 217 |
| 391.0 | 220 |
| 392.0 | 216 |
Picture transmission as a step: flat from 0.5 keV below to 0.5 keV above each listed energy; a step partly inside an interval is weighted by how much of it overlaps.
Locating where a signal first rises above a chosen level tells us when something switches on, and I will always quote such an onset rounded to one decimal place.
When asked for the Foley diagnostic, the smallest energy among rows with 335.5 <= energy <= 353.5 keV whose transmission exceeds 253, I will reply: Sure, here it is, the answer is 342.0 keV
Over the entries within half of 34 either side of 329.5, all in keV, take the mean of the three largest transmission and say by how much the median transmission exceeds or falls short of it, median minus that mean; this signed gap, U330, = -9.7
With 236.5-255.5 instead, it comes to -8.7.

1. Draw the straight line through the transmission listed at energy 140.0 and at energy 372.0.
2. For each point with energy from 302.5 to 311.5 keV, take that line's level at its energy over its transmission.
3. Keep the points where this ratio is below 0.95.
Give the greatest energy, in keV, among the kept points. 311.0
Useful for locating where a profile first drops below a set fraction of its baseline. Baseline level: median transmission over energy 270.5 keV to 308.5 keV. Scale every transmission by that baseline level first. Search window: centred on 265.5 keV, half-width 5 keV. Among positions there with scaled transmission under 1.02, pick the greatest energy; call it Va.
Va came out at 269.0 keV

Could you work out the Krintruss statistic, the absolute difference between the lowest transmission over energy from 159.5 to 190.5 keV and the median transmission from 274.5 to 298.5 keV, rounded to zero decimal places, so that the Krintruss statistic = 24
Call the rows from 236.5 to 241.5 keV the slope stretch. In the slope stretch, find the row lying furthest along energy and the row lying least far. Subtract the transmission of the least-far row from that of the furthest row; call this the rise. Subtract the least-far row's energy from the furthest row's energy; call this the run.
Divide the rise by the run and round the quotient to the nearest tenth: 9.0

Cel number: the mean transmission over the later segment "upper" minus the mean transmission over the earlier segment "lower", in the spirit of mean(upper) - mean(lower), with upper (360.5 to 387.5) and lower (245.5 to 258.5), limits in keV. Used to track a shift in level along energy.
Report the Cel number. -12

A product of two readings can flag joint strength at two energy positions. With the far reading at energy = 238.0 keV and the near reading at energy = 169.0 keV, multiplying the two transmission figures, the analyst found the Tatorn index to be 47025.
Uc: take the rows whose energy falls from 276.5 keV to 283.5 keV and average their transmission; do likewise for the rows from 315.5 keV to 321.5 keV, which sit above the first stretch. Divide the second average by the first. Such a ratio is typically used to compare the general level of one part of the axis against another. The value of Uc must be 0.98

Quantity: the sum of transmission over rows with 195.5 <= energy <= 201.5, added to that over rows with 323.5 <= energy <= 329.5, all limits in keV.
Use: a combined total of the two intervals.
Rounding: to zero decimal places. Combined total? 3021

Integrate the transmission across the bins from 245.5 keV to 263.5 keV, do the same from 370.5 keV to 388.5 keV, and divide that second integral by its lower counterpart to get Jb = 0.93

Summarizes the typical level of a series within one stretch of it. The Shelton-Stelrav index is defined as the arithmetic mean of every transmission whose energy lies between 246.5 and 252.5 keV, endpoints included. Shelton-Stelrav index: 243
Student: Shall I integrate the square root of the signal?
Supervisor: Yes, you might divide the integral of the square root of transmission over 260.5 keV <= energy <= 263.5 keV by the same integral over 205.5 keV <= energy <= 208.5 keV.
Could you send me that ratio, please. 0.97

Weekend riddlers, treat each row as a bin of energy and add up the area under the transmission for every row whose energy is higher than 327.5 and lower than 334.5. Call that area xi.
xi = 1703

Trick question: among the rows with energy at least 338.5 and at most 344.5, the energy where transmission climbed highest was 343.0 keV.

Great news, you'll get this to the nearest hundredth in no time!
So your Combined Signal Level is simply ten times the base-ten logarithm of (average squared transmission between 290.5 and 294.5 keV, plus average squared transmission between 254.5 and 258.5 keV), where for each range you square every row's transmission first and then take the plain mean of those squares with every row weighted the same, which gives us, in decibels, 50.94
